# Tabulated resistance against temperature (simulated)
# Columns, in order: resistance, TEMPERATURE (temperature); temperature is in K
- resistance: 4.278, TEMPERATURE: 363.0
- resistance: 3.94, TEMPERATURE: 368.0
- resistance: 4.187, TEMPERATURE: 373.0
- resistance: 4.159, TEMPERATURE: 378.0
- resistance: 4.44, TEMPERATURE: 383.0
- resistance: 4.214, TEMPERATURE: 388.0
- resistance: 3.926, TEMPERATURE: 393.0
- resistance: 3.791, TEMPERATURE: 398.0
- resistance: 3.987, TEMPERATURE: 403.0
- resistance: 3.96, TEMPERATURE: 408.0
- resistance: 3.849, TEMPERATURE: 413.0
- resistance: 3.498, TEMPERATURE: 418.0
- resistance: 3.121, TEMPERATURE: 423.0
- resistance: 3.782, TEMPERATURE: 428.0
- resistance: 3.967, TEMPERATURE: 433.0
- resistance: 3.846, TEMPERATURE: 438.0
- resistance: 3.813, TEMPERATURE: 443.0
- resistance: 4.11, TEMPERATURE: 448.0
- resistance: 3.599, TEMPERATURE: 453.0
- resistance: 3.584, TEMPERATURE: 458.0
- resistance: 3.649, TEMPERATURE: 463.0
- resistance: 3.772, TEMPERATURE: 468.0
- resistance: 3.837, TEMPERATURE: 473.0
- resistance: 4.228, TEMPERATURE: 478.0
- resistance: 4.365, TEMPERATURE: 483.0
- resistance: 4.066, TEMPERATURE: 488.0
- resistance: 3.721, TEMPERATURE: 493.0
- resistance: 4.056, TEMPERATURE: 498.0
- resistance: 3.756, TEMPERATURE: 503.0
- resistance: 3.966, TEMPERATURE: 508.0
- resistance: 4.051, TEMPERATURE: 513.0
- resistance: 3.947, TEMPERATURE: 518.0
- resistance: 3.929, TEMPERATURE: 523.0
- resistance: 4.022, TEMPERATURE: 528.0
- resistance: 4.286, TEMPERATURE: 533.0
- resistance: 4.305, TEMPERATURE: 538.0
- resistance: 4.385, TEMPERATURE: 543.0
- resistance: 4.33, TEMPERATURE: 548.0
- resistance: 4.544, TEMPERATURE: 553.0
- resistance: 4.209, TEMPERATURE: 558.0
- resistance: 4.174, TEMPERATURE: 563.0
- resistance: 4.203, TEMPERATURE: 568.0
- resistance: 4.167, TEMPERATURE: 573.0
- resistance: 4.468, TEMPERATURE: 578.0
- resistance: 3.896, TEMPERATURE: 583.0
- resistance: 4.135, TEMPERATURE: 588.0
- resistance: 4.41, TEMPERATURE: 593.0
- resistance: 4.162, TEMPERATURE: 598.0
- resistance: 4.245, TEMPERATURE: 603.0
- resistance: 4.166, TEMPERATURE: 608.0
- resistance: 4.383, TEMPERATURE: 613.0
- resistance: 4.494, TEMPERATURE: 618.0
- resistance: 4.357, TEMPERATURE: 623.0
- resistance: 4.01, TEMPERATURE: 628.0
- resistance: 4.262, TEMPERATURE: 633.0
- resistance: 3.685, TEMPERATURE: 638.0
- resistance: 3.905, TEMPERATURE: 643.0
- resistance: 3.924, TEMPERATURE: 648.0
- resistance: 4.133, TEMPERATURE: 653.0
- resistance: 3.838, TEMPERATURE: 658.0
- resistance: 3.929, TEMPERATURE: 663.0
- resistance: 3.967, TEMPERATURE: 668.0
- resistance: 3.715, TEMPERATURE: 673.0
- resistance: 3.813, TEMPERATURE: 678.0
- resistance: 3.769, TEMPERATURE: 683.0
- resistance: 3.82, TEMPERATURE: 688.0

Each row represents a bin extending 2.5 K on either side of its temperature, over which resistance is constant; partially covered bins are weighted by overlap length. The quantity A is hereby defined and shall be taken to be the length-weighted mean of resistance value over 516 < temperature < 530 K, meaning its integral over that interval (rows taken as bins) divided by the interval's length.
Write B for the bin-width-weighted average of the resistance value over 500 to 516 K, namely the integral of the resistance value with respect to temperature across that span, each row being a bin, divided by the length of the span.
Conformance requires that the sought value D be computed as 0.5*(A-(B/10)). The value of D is 1.79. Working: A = 4.0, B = 3.93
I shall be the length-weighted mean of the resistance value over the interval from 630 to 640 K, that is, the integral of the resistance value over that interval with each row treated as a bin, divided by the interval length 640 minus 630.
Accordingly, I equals 3.99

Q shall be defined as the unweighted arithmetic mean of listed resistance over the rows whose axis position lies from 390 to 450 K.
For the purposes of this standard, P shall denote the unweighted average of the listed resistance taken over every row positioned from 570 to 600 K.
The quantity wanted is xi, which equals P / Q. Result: 1.11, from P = 4.2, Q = 3.80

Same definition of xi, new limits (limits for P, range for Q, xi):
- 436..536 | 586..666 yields 0.95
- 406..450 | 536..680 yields 0.91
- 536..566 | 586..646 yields 1.03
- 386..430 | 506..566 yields 0.91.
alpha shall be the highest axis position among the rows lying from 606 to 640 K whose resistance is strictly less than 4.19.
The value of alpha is 638.0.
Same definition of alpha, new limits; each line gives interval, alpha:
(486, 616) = 608.0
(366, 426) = 423.0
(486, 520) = 518.0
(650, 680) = 678.0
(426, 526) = 523.0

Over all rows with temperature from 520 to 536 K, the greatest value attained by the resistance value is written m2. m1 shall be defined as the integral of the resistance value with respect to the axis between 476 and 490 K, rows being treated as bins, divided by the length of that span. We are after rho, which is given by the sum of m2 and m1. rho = 8.5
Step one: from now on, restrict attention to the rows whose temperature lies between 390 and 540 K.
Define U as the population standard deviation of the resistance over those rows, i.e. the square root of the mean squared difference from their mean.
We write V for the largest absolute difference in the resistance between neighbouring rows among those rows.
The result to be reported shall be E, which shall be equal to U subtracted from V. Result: 0.41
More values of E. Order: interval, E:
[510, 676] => 0.36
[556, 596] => 0.41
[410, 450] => 0.37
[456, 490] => 0.12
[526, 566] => 0.19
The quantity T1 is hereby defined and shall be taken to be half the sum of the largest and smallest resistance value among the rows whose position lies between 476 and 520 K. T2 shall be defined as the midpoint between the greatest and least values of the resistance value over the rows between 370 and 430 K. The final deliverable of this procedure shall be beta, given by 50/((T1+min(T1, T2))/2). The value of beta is 12.78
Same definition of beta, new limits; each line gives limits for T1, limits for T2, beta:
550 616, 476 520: 12.10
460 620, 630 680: 12.39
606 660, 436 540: 12.40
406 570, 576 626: 13.05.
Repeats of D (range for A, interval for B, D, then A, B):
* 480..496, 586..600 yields 1.82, 4.1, 4.24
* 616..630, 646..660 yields 1.95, 4.3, 3.97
